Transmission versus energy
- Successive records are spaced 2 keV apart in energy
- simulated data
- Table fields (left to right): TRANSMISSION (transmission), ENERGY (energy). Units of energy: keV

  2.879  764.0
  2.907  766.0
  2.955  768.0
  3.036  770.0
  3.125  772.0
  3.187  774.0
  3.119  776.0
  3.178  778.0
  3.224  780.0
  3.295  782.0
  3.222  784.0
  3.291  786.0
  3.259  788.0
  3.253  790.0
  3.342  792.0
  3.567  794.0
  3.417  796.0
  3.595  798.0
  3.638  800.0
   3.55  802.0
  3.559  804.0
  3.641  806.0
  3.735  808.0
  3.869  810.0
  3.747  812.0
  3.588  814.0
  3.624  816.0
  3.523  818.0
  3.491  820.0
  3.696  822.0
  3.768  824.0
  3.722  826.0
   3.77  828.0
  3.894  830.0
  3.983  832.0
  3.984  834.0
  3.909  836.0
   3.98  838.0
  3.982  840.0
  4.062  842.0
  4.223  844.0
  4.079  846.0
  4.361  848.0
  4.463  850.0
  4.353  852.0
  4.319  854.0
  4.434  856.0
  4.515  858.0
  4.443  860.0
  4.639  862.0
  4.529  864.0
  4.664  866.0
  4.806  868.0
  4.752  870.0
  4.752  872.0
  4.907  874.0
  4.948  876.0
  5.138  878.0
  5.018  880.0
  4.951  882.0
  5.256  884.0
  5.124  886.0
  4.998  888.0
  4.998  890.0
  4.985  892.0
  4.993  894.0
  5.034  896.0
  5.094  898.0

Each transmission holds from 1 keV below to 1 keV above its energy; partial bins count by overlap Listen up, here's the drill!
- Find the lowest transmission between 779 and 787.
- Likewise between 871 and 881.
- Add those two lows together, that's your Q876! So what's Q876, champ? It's 8.0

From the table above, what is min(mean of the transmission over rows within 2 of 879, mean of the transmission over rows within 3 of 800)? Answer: 3.6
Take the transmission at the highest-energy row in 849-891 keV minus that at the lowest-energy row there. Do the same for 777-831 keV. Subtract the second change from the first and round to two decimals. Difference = -0.18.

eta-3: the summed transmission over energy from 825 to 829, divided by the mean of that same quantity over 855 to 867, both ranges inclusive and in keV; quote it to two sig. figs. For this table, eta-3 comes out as 1.7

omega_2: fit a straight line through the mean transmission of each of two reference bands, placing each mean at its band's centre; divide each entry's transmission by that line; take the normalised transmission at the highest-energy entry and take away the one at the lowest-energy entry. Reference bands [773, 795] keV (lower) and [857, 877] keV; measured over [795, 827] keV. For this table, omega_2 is -0.051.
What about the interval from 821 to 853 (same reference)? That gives 0.038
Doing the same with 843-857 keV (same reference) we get 0.002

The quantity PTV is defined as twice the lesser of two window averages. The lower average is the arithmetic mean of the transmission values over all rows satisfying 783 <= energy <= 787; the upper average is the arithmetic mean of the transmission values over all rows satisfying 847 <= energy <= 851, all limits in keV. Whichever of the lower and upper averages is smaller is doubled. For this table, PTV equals 6.5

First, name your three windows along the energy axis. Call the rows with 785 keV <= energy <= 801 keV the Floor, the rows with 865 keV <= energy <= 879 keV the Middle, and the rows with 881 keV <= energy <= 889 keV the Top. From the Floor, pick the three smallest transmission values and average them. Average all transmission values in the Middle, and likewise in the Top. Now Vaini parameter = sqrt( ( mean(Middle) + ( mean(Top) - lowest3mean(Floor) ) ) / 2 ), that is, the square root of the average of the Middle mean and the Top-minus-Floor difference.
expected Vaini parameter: 1.83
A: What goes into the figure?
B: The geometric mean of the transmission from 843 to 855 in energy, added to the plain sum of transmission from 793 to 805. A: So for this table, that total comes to 26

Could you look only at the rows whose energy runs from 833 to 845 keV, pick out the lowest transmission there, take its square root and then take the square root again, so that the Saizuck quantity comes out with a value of 1.41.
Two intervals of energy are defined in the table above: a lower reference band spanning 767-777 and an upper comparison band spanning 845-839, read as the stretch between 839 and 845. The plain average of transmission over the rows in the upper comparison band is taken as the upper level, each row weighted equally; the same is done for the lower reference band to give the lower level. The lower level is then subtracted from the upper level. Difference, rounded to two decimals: 1.00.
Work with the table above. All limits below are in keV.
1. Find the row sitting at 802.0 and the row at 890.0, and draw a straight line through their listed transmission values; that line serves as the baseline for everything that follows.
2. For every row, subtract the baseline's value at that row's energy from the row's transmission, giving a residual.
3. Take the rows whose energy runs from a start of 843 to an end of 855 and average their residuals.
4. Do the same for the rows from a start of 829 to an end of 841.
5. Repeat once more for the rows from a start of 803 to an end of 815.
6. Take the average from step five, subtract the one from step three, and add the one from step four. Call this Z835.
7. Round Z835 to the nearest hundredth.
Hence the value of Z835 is -0.09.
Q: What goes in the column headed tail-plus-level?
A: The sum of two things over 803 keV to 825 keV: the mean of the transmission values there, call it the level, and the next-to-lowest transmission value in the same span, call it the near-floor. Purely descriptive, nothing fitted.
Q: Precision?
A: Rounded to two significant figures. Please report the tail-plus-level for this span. 7.2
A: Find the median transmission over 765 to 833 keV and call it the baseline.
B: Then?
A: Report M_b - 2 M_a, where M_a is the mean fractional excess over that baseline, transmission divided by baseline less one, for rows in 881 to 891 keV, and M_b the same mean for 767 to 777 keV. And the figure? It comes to -1.0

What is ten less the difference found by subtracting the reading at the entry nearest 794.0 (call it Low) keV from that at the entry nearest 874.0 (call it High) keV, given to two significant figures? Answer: 8.7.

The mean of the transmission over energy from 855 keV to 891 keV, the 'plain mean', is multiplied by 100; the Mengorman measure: 483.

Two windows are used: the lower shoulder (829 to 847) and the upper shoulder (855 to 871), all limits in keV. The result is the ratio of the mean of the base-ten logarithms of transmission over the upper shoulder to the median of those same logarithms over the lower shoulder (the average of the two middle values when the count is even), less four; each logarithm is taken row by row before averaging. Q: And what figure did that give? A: -2.90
